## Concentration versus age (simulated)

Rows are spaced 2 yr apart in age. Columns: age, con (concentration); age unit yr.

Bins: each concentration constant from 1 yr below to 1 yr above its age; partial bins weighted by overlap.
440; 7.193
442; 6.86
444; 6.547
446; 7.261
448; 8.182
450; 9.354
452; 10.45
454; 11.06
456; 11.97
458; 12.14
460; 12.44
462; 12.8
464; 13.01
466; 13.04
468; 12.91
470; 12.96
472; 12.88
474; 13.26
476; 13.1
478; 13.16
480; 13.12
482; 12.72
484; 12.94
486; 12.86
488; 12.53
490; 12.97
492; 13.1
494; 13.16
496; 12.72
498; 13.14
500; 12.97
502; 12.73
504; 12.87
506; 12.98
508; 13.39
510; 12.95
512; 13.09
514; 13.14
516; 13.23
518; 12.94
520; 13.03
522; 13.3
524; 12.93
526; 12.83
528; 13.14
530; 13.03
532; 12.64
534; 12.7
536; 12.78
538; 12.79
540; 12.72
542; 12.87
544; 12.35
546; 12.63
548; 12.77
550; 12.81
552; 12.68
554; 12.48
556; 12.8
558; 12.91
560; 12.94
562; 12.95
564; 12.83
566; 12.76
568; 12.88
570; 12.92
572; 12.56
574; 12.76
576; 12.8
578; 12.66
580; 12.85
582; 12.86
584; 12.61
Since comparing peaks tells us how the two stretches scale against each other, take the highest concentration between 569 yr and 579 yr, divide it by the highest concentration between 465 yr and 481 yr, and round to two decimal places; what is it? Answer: 0.97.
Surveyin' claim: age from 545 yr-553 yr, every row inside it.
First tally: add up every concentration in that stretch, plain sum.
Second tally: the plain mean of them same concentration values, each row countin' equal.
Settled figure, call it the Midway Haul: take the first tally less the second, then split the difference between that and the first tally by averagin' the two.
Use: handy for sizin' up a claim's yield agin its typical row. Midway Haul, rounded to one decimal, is 44.5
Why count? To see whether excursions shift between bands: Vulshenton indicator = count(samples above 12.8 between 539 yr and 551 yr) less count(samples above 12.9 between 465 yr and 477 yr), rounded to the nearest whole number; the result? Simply -3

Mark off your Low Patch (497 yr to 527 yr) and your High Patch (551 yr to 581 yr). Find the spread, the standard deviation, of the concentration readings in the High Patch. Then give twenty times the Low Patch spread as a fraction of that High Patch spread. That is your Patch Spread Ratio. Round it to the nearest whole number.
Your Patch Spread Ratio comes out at 26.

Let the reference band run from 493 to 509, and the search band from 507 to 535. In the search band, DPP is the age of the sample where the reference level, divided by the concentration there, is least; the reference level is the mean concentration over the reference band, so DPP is 508 yr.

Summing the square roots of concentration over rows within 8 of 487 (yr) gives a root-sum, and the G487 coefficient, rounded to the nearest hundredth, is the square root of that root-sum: 5.36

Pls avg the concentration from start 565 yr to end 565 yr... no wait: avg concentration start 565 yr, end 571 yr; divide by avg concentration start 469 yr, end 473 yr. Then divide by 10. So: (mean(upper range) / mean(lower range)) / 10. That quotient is 0.0995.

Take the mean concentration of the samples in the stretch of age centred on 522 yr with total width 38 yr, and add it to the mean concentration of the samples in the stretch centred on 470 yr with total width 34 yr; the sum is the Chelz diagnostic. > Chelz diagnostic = 25.7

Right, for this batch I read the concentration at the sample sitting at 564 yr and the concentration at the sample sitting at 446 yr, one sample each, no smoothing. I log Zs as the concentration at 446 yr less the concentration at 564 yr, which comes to -5.6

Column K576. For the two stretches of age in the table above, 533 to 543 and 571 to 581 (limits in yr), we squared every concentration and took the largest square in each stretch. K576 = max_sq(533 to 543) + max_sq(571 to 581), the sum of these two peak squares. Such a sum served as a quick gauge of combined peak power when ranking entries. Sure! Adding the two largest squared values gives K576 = 331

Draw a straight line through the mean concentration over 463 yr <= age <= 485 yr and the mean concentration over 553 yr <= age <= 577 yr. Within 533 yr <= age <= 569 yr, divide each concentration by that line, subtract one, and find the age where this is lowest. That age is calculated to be 544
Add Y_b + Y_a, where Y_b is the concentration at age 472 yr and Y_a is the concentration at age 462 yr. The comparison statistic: 25.7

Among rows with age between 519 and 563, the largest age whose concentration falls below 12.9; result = 556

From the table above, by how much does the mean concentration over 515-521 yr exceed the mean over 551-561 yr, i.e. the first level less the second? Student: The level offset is 0.30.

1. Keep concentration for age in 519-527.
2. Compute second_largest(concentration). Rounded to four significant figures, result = 13.03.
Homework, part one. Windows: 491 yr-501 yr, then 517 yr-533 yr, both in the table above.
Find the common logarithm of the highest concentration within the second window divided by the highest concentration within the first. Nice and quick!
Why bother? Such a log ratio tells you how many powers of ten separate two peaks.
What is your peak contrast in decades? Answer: 0.00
